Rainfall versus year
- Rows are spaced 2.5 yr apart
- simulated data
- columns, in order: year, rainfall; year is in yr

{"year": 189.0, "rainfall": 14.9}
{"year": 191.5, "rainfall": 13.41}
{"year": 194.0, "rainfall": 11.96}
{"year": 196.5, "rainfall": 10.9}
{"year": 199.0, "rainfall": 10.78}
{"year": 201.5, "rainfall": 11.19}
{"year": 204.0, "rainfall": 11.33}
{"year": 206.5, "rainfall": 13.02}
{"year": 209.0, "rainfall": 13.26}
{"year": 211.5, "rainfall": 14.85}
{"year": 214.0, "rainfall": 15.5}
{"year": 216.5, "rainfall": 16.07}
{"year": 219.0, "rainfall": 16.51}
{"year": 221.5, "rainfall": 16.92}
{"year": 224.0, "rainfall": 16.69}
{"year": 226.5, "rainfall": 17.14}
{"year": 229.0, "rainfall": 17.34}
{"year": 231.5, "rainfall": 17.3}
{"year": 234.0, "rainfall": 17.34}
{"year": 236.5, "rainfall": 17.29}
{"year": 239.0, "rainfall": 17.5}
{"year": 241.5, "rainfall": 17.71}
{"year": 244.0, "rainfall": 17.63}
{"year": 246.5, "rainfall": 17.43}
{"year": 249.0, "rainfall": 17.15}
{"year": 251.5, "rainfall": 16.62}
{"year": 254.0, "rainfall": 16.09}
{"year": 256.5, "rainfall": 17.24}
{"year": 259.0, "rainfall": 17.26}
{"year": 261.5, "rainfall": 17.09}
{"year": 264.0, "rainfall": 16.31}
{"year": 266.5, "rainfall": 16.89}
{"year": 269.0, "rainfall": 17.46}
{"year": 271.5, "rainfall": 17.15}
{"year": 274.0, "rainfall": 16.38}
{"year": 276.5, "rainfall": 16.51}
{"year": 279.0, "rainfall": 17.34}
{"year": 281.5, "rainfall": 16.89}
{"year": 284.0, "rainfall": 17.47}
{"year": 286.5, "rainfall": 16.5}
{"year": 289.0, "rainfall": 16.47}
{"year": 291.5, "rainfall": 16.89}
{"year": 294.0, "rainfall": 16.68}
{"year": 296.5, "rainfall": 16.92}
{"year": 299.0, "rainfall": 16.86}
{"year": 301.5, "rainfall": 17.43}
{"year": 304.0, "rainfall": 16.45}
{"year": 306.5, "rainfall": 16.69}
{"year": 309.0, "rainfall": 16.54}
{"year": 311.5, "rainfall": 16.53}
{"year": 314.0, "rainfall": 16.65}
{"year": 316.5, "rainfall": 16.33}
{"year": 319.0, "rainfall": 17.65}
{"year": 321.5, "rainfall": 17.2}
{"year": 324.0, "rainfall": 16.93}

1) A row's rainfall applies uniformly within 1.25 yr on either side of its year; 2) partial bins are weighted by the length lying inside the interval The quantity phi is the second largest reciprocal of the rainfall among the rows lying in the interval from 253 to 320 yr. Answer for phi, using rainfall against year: 0.061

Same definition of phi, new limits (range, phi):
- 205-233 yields 0.075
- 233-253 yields 0.058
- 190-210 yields 0.092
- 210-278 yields 0.065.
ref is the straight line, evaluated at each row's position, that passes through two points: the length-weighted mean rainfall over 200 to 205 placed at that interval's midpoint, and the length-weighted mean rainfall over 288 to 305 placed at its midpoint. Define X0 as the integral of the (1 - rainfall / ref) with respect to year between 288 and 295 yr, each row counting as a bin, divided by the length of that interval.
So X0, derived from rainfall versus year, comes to -0.01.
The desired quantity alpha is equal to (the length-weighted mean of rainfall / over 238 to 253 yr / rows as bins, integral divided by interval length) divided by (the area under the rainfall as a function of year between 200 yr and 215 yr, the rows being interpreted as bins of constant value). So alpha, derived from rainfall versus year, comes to 0.088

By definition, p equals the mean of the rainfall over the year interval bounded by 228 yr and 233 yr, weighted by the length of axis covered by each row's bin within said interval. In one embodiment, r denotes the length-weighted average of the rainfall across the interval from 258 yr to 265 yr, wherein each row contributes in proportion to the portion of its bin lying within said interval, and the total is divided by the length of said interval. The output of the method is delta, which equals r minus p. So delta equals -0.4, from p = 17.3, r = 16.9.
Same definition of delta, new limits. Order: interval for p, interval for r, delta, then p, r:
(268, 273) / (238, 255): -0.1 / 17.3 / 17.2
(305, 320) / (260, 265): 0.0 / 16.7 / 16.7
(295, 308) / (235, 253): 0.5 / 16.9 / 17.3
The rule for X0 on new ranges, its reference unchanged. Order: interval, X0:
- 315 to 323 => 0.06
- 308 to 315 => 0.06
